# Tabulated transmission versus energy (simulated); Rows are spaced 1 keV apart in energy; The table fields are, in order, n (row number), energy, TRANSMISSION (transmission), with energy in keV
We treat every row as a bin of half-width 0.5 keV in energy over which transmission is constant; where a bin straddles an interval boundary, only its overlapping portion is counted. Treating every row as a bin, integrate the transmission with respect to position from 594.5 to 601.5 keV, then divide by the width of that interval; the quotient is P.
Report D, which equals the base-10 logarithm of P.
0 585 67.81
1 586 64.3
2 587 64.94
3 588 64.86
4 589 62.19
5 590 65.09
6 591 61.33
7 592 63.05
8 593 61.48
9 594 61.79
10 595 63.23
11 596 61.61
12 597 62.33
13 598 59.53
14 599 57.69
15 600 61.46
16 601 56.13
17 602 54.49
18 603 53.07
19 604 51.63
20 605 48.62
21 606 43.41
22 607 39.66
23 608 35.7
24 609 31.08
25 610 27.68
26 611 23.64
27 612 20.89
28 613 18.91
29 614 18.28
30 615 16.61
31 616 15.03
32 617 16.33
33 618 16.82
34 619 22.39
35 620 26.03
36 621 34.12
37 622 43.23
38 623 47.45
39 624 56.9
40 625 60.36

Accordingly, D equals 1.78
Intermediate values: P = 60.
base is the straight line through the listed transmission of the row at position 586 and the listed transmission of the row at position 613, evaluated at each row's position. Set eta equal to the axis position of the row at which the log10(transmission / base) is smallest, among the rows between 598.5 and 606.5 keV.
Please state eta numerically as 599 keV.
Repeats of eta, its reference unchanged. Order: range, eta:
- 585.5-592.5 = 586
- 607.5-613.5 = 613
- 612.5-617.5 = 613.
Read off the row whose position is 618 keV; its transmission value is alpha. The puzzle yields 16.82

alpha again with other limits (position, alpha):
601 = 56.13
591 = 61.33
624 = 56.9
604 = 51.63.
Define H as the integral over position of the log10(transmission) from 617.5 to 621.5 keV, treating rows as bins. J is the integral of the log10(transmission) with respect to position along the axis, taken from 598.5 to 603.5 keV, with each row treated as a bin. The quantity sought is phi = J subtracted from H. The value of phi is -3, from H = 6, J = 8.8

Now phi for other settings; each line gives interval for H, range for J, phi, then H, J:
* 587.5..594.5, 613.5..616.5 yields 9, 13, 3.7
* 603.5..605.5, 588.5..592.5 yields -4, 3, 7.2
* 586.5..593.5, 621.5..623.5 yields 9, 13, 3.3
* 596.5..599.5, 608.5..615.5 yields -4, 5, 9.4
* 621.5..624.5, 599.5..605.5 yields -5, 5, 10.4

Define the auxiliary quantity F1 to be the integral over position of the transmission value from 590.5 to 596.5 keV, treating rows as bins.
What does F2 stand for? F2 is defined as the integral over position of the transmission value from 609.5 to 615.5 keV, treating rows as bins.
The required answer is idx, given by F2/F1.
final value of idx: 0.3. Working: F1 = 372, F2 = 126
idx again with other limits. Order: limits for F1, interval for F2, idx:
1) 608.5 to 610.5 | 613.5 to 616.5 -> 0.8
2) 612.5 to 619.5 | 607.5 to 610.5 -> 0.8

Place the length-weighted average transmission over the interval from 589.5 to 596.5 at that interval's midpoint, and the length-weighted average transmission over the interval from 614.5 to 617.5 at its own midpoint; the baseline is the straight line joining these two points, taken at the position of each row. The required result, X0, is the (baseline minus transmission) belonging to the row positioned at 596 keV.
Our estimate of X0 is -5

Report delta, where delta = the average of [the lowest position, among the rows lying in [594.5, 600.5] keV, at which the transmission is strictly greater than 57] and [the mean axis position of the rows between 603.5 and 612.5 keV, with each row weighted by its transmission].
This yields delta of 601.1 keV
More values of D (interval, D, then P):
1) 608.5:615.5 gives 1.35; 22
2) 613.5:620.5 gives 1.27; 19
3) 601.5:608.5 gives 1.67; 47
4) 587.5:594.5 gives 1.80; 63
